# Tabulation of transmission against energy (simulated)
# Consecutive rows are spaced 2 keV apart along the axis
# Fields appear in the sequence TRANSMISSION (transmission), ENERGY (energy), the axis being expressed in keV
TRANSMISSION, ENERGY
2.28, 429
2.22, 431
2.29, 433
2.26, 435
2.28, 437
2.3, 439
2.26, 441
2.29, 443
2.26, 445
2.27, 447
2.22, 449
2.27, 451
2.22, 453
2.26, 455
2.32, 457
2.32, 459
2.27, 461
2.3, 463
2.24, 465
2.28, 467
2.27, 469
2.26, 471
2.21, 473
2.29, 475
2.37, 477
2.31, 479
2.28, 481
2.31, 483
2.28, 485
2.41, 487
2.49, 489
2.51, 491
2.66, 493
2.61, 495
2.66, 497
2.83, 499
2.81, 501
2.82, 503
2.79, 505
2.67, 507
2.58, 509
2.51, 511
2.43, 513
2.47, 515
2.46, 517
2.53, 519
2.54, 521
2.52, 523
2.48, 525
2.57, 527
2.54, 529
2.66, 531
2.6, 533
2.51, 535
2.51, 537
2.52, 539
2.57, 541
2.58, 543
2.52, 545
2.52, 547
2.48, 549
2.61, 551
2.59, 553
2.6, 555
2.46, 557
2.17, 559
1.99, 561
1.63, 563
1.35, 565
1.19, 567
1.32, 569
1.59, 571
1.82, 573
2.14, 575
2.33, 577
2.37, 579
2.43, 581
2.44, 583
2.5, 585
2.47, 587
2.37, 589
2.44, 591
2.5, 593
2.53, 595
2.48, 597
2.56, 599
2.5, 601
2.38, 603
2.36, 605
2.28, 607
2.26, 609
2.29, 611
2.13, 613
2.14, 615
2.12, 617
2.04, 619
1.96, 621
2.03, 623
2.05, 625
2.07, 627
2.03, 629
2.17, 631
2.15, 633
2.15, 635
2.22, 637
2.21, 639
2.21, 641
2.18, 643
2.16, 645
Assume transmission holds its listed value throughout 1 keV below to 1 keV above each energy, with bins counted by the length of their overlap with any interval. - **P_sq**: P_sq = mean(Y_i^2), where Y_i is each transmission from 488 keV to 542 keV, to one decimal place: 6.7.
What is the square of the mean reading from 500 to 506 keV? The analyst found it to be 7.9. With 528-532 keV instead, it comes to 6.8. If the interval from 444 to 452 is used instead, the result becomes 5.1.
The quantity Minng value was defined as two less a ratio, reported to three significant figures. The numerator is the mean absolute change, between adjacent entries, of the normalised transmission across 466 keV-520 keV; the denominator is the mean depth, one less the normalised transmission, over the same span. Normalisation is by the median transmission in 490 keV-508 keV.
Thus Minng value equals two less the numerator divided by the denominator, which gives 1.67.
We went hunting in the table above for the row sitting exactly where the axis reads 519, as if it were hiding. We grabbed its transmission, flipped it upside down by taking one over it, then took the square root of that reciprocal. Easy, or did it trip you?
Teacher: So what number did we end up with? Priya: 0.629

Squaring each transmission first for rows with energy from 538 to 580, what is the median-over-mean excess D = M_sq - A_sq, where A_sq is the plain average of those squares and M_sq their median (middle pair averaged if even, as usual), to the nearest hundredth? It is 0.73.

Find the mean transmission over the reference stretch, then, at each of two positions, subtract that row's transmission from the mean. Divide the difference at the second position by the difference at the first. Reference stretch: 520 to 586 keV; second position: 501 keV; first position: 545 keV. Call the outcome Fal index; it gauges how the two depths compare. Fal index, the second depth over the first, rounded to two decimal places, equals 2.27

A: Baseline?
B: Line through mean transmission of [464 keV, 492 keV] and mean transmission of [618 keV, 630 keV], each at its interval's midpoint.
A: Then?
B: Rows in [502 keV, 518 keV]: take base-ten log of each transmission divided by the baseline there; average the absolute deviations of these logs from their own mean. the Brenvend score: 0.020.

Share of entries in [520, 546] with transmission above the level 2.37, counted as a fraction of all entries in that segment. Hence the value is 1.00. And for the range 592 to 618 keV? 0.46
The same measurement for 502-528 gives 1.00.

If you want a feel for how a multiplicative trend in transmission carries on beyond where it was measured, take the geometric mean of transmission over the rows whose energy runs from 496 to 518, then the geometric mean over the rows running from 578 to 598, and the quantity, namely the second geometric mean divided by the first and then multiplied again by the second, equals 2.3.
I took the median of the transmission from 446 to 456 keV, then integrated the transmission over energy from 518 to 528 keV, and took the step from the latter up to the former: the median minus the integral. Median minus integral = -23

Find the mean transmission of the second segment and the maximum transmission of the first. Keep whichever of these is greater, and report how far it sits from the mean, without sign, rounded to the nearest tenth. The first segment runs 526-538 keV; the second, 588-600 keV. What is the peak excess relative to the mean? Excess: 0.2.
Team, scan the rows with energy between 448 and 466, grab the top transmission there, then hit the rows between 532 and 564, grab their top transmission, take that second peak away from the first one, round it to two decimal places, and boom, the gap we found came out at -0.29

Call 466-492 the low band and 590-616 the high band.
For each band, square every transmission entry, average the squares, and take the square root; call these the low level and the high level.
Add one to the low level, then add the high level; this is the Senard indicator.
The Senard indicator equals 5.71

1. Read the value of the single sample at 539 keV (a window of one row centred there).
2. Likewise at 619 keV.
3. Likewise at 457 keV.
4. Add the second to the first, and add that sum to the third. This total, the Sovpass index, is 6.88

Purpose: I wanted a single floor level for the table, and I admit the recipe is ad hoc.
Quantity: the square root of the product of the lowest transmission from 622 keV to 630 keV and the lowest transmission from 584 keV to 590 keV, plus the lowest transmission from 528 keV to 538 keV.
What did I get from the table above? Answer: 4.70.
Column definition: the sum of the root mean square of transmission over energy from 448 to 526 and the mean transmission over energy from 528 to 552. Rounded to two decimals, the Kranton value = 5.00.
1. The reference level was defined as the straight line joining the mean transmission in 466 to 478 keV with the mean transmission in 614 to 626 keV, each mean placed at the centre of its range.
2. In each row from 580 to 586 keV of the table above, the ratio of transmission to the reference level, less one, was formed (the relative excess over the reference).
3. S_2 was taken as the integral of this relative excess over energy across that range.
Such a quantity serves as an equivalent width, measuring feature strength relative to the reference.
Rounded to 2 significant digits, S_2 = 0.98 keV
